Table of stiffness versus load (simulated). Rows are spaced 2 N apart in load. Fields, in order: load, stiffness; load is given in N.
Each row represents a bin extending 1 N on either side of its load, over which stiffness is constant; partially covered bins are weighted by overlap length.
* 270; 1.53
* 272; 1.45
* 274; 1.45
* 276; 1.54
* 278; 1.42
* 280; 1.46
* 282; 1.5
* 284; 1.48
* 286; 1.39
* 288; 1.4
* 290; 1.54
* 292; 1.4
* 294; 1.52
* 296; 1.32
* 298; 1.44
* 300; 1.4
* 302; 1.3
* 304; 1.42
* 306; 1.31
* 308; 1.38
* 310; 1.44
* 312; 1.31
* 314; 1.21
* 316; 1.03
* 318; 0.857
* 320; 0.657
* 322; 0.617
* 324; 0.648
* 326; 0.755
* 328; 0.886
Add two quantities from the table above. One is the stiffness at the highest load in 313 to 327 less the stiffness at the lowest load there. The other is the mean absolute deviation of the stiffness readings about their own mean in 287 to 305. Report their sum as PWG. -0.40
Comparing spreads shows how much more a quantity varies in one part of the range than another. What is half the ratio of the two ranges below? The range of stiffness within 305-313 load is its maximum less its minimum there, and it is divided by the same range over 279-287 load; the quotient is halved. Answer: 0.59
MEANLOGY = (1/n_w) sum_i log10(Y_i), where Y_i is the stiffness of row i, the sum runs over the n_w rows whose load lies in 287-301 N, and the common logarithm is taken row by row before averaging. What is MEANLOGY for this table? 0.155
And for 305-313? 0.133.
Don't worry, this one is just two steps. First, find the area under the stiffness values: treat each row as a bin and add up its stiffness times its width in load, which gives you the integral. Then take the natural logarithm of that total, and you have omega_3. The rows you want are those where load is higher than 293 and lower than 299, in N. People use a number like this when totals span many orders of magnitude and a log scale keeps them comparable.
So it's 2.15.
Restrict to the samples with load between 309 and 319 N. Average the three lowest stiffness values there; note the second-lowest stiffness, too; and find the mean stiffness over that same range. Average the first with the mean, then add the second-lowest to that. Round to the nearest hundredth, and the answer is 2.13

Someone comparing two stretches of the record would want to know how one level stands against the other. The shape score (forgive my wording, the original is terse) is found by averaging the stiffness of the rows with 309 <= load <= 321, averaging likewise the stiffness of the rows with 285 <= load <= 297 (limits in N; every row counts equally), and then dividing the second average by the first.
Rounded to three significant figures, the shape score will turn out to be 1.32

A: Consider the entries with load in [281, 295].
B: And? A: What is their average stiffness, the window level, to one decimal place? 1.5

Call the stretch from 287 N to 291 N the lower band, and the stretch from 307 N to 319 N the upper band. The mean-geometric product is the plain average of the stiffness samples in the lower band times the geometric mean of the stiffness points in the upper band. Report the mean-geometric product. 1.7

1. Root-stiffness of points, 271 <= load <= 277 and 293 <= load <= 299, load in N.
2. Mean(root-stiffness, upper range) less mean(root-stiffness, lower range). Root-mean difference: -0.022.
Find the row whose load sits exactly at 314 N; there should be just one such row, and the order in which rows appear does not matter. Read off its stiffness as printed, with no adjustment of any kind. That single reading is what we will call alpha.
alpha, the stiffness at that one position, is 1.21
